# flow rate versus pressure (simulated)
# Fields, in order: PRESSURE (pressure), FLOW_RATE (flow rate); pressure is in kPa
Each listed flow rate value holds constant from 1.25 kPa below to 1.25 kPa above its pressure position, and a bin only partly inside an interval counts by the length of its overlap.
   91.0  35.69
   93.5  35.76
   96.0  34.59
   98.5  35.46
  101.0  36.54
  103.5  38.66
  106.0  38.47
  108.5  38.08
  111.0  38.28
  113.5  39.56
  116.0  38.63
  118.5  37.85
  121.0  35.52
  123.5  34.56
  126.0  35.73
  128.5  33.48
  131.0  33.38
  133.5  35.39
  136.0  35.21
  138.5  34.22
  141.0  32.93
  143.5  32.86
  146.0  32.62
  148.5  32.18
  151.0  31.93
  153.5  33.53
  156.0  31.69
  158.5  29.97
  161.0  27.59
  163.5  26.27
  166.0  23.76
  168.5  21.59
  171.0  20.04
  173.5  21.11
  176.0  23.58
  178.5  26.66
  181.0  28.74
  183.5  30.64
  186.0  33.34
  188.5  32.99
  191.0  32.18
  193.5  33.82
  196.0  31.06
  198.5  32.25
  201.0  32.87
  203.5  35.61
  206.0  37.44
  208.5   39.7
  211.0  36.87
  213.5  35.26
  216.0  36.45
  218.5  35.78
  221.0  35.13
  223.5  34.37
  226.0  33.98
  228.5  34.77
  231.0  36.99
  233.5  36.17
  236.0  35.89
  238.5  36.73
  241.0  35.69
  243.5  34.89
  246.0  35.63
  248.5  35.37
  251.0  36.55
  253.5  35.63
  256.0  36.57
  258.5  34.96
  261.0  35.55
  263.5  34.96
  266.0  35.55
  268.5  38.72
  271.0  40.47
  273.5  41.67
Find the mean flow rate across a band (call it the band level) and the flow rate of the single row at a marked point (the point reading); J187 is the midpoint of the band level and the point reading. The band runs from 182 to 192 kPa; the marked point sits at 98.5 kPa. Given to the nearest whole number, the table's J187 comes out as 34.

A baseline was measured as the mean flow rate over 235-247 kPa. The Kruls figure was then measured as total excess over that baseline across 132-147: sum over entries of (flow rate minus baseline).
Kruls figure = -11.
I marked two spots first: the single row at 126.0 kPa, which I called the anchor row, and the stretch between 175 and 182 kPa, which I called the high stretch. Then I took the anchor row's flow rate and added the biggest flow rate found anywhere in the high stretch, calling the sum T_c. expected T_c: 64.5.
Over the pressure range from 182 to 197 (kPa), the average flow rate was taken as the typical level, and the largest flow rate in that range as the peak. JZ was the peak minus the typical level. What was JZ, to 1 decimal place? 1.5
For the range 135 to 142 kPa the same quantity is 1.1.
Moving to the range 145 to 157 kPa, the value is 1.1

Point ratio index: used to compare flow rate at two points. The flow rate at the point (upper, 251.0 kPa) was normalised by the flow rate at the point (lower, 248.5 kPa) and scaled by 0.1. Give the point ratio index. 0.103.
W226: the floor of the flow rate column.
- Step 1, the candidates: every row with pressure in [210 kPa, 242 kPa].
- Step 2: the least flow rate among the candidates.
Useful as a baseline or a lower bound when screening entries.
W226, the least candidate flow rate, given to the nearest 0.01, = 33.98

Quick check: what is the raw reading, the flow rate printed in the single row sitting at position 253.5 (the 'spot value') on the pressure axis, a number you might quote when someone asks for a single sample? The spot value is 35.63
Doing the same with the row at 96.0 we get 34.59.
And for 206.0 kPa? 37.44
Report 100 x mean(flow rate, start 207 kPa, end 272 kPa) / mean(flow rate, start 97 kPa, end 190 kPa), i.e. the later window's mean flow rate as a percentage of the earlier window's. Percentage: 112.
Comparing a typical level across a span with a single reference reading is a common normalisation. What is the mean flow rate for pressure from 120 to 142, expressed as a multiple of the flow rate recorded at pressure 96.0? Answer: 1.00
